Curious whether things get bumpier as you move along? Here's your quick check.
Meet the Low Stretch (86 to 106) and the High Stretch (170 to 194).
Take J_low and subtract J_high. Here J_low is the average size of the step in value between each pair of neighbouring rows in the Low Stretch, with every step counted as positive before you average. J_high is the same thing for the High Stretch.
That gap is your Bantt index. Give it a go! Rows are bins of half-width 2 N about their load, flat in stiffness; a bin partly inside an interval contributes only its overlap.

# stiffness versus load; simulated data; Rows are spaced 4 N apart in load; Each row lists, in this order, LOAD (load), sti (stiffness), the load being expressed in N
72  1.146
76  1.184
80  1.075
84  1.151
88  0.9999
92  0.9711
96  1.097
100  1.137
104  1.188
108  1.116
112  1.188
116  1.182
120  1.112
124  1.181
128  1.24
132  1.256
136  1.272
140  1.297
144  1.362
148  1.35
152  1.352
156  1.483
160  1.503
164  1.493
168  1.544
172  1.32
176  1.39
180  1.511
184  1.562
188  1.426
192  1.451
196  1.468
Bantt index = -0.02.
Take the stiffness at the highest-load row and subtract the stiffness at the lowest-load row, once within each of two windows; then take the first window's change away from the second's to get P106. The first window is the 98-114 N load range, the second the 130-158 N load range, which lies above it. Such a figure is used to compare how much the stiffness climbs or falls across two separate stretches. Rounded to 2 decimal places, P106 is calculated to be 0.18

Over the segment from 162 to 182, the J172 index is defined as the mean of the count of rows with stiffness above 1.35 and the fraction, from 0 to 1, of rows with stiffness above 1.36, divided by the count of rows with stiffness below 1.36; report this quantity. 2.4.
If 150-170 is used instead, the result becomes 2.9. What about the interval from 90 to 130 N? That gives 0.0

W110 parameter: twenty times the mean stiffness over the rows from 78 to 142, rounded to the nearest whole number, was 23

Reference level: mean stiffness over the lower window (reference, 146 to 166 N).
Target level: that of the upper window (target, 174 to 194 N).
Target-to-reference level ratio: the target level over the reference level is 1.02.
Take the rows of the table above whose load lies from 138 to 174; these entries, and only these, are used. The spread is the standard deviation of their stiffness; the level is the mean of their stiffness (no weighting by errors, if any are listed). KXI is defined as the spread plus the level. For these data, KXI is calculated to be 1.50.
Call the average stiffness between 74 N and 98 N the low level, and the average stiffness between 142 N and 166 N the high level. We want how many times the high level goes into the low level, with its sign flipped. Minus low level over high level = -0.758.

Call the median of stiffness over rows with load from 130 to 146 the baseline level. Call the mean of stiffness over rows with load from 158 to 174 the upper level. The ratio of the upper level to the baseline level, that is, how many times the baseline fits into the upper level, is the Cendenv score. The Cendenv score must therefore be 1.14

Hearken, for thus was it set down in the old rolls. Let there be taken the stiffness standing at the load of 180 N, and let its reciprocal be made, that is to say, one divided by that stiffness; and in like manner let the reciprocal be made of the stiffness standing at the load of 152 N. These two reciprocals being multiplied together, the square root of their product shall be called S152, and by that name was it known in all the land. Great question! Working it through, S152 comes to 0.70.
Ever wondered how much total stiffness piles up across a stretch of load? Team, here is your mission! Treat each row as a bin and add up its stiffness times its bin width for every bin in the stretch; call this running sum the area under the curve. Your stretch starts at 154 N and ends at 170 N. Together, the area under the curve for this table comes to 24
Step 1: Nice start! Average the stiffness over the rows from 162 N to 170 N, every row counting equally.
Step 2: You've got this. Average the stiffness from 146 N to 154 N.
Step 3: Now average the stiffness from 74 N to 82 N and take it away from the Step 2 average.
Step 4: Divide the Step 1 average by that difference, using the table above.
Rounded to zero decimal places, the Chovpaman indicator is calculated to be 7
